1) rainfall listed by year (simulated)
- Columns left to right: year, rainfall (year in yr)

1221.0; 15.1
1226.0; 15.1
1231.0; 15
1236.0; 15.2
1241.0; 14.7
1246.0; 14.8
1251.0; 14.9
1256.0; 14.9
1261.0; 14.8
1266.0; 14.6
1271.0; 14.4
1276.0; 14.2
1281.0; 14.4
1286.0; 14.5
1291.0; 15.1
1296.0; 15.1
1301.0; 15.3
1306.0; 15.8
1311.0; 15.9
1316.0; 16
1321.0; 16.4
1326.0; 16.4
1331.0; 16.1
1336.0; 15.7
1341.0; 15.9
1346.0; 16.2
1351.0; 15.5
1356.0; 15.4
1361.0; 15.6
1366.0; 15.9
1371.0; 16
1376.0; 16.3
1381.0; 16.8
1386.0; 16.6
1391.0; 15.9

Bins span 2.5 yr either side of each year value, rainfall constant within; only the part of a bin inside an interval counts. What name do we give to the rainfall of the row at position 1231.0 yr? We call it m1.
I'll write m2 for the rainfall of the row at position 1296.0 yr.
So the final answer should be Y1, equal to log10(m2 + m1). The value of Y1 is 1.48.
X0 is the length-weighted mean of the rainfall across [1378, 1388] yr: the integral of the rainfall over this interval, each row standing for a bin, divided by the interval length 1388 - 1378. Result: 16.7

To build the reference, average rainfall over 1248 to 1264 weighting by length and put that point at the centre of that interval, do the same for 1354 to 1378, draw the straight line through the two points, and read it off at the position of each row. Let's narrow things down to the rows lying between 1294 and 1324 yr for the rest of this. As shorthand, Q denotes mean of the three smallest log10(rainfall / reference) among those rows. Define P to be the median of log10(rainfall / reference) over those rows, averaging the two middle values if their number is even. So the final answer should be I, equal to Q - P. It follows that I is -0.0107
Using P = 0.015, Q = 0.004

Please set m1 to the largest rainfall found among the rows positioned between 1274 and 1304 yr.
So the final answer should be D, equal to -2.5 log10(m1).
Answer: -2.96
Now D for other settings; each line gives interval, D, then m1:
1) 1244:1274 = -2.93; 14.9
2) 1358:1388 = -3.06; 16.8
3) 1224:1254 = -2.95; 15.2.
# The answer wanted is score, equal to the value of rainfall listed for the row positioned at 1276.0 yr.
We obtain 14.2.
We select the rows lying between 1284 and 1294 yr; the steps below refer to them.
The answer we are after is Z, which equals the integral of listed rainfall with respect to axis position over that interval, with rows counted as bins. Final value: 148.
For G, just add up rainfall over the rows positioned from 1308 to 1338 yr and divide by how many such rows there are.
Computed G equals 16.1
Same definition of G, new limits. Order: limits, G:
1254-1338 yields 15.3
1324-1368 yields 15.9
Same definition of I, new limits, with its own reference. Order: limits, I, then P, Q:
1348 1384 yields -0.0086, 0.002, -0.007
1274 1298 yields -0.0027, -0.018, -0.021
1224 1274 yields -0.0113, 0.001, -0.010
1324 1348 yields -0.0060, 0.015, 0.009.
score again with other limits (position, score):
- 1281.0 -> 14.4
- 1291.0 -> 15.1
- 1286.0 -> 14.5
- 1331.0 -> 16.1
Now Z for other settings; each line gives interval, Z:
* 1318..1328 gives 164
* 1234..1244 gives 149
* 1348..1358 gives 155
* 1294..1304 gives 152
